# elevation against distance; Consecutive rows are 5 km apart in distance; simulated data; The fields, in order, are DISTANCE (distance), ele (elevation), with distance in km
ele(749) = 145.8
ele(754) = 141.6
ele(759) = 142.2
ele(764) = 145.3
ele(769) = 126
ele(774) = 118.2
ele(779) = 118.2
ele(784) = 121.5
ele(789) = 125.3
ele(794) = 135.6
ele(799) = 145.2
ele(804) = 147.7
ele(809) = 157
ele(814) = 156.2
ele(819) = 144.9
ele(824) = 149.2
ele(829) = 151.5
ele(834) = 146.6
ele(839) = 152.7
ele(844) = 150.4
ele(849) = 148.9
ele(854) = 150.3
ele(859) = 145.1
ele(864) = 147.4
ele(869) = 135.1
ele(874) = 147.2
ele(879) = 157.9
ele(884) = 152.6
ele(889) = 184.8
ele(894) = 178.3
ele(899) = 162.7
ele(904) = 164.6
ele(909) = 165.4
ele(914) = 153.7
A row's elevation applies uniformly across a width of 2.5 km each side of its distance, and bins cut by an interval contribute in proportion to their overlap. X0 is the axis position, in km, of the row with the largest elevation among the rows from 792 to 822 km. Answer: 809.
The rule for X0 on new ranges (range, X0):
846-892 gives 889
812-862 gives 814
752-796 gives 764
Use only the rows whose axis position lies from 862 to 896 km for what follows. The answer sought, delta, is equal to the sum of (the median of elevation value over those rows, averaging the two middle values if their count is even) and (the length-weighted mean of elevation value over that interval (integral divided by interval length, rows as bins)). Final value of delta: 310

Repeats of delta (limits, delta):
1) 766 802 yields 253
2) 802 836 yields 300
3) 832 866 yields 298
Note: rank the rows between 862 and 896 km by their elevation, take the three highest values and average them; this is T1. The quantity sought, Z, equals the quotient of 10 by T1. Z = 0.0576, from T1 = 174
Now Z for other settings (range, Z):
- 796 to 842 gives 0.0644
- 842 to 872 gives 0.0667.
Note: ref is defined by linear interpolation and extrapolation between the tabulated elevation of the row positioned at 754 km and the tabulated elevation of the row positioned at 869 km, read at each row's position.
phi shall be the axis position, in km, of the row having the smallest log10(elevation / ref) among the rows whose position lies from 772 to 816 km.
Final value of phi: 774 km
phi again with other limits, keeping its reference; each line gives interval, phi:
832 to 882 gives 869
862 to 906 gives 869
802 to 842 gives 819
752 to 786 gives 774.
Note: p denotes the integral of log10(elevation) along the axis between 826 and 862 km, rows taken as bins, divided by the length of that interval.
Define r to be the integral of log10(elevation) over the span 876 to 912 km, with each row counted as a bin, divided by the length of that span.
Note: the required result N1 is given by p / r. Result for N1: 0.98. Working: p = 2.17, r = 2.220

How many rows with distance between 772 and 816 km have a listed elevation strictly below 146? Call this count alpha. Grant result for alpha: 6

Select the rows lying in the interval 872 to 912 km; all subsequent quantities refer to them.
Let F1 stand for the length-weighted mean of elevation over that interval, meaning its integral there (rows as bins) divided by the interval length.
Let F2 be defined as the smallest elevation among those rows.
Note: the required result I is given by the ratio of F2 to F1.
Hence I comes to 0.90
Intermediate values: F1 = 164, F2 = 147.2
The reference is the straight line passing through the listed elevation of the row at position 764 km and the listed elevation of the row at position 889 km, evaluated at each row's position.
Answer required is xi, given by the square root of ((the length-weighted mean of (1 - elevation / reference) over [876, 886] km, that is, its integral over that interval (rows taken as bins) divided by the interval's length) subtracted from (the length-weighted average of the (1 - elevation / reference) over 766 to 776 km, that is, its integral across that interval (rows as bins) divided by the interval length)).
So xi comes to 0.11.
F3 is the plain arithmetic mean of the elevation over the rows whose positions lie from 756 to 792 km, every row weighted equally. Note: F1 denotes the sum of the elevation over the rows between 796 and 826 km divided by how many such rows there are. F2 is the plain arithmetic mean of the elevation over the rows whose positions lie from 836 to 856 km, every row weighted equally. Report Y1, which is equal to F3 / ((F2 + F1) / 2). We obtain 0.85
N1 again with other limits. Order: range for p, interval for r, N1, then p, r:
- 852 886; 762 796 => 1.03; 2.17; 2.102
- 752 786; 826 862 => 0.97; 2.11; 2.174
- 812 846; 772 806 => 1.03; 2.18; 2.113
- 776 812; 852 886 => 0.98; 2.13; 2.169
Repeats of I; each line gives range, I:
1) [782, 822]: 0.86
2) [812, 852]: 0.97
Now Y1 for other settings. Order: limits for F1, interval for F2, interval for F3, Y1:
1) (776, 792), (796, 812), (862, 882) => 1.08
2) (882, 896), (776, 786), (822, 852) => 1.03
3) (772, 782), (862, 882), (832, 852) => 1.13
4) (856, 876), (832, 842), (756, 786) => 0.88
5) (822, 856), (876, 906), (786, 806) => 0.87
